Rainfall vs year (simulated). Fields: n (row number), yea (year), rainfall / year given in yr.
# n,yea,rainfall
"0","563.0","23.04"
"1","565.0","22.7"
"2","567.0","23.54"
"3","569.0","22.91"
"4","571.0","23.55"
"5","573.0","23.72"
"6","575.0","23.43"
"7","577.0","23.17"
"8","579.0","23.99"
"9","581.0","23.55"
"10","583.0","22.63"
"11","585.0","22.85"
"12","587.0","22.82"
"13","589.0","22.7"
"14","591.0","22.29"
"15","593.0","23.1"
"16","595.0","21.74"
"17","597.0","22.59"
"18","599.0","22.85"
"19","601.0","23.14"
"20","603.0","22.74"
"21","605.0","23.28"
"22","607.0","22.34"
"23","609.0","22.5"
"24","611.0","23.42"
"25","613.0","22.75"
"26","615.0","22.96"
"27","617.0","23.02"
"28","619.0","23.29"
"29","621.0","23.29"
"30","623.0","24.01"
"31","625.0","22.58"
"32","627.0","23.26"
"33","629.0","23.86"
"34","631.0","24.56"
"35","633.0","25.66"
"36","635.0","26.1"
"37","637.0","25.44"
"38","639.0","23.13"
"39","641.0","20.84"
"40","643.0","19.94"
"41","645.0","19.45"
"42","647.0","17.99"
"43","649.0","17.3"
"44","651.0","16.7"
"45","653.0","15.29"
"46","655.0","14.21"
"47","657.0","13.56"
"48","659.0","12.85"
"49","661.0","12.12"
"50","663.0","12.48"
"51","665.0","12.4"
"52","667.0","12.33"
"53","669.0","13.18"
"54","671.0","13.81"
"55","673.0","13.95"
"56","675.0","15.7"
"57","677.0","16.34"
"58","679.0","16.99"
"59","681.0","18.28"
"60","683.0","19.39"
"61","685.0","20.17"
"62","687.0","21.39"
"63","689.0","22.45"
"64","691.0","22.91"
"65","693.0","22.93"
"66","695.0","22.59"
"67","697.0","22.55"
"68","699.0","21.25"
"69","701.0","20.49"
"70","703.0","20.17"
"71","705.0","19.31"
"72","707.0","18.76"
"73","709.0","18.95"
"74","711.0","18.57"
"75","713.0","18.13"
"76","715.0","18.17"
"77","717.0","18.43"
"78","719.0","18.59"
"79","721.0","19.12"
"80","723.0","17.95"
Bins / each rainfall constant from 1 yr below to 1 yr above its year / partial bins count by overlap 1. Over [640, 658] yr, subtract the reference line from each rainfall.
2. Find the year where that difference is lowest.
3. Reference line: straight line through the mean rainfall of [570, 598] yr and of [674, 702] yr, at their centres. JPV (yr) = 657.0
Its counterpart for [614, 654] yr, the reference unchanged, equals 653.0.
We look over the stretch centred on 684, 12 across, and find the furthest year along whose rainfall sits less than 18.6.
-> 681.0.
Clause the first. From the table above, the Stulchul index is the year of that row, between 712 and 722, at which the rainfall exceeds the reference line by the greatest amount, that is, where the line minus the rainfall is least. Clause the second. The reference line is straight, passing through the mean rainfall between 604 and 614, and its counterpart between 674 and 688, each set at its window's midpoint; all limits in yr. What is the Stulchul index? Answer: 721.0 yr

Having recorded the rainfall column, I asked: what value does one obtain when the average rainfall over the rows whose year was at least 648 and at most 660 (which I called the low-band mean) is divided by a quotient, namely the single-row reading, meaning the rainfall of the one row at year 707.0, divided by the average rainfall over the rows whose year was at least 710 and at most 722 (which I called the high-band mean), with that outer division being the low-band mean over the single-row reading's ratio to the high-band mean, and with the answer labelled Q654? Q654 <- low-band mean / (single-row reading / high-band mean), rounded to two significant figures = 15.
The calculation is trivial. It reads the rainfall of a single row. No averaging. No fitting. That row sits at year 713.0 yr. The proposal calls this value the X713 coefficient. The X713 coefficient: 18.13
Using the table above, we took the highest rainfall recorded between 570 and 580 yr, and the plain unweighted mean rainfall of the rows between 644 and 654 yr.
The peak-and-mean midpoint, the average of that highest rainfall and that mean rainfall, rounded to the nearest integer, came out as 21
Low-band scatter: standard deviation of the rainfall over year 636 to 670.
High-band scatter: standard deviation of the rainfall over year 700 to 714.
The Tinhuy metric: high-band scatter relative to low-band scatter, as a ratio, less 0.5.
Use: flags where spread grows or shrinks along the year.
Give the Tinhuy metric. 0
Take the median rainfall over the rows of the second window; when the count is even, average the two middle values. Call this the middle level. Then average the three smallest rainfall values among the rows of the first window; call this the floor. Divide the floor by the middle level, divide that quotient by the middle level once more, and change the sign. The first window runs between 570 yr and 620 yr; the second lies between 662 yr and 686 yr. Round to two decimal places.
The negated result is -0.10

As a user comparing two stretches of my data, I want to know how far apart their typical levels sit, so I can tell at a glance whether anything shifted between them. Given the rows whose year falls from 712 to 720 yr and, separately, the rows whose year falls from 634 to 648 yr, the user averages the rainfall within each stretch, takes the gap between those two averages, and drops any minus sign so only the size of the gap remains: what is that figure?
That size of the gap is 4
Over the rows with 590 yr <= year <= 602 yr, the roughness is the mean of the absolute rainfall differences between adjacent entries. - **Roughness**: 0.71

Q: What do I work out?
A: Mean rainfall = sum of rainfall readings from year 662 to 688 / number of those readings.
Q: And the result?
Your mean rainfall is 16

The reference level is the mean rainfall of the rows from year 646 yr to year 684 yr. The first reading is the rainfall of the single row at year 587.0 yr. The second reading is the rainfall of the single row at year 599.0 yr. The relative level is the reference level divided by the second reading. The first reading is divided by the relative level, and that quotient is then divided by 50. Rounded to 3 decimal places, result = 0.696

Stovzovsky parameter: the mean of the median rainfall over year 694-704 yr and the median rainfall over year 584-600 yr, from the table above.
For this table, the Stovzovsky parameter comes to 22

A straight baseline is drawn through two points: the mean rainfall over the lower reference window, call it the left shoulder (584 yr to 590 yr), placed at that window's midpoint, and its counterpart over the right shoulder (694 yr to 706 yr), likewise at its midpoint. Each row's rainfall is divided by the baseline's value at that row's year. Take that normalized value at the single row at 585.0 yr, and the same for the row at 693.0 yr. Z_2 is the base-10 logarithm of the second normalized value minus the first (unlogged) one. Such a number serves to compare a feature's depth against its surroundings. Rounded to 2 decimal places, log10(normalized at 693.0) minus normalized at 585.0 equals -0.97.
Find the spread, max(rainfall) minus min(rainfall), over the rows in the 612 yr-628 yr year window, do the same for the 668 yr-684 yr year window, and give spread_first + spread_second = 7.6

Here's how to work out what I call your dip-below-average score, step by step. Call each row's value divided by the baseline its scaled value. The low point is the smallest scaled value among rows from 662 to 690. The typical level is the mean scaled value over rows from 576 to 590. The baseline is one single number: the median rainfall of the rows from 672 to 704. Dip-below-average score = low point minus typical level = -0.53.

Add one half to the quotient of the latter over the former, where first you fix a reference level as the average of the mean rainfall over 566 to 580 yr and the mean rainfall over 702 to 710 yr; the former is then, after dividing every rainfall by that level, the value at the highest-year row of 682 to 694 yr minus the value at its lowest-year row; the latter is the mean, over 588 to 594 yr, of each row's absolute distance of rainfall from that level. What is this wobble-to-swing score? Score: 8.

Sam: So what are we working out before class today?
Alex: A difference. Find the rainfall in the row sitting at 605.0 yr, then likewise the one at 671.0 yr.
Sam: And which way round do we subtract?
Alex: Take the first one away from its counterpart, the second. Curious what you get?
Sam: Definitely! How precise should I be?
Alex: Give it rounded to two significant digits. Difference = -9.5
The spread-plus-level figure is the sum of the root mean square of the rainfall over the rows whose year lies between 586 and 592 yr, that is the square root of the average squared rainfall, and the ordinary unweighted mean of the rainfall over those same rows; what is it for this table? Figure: 45.2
